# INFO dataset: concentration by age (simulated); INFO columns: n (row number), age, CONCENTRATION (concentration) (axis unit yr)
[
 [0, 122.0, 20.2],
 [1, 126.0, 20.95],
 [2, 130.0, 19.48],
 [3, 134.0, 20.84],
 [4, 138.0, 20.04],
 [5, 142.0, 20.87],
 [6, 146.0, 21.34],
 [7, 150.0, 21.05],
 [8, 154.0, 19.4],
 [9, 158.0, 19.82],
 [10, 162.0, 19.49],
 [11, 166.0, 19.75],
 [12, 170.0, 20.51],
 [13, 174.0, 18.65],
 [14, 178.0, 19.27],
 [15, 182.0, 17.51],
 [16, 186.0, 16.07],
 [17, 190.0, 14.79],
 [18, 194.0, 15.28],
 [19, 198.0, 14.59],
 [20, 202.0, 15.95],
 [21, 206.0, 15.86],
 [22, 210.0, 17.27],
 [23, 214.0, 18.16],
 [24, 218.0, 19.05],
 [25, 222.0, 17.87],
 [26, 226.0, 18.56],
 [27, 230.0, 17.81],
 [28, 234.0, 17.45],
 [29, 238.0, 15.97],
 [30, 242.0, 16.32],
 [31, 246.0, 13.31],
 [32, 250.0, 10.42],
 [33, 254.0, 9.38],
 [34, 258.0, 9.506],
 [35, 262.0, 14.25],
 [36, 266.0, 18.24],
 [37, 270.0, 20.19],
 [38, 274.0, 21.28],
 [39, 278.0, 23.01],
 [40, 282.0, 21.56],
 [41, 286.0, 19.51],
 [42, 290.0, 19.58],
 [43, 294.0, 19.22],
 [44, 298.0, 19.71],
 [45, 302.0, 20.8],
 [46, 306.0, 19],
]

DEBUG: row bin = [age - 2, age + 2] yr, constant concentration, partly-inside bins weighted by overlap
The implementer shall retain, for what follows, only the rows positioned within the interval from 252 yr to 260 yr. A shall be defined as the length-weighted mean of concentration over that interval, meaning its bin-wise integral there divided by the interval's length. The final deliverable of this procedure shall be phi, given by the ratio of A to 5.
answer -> 1.9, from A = 9.4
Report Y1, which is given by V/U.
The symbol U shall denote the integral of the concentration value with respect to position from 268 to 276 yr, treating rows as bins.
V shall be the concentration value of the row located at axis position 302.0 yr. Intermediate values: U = 166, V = 20.8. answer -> 0.125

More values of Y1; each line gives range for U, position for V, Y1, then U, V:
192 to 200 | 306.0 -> 0.159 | 119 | 19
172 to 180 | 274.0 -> 0.140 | 152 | 21.28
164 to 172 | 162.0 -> 0.121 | 161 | 19.49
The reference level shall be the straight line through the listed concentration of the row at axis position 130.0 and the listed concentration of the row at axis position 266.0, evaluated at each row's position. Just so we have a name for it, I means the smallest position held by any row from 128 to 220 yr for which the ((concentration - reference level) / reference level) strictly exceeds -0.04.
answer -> 130.0 yr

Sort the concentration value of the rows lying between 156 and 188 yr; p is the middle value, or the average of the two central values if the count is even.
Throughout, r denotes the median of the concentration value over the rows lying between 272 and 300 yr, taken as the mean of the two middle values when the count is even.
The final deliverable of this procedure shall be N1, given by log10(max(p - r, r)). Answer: 1.29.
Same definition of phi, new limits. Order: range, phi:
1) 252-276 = 3.1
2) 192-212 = 3.2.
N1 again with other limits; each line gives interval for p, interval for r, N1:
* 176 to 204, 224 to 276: 1.21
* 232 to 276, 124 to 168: 1.30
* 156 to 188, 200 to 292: 1.25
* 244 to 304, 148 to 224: 1.26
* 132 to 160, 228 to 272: 1.20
